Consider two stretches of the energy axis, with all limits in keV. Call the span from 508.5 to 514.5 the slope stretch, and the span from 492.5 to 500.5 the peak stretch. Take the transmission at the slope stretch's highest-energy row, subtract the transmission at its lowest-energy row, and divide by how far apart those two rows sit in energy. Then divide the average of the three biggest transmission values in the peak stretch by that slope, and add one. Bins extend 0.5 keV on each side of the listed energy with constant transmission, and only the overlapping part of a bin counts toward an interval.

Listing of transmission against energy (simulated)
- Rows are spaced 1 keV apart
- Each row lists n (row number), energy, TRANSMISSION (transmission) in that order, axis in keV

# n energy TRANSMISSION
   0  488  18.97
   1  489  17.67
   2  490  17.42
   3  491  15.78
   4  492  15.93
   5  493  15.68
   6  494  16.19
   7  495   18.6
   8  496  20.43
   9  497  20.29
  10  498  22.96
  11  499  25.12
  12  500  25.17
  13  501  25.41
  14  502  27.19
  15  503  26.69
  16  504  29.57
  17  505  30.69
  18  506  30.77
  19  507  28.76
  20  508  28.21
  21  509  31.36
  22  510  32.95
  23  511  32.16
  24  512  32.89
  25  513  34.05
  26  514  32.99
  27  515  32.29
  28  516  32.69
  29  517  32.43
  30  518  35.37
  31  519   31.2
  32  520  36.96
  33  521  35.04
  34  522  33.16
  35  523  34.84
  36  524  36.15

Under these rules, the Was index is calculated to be 76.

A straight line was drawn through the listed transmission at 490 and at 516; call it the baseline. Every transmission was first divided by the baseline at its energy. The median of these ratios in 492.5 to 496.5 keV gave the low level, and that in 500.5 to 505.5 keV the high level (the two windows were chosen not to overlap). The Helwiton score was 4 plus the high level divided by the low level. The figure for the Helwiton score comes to 5.28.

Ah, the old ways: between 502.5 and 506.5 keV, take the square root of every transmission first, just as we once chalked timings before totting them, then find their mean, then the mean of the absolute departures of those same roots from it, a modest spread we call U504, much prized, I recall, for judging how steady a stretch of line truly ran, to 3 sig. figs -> 0.128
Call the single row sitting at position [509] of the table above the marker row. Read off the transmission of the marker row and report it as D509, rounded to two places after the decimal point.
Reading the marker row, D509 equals 31.36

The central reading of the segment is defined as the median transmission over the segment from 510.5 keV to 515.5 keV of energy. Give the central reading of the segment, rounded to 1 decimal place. 32.9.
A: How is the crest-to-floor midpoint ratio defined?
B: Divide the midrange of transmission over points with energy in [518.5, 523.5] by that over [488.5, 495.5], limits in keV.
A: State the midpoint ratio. 2.0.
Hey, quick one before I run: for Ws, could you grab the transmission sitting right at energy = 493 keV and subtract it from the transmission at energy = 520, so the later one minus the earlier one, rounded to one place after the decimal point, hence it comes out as 21.3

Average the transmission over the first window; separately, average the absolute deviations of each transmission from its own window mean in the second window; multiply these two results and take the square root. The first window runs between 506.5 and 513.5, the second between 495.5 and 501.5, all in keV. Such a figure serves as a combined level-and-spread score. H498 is 7.9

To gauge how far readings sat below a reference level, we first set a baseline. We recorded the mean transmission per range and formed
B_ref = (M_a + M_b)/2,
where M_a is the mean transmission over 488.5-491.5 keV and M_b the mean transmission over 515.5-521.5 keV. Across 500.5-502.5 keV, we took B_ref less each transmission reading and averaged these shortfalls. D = -1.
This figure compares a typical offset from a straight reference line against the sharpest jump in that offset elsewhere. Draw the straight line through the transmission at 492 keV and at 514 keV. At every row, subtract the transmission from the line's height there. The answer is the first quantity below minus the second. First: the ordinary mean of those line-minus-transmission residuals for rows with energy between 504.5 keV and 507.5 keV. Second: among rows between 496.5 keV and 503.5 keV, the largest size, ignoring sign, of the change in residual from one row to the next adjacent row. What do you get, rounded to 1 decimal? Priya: -5.2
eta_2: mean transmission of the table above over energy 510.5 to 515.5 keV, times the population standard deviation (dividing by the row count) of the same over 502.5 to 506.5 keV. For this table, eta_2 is 54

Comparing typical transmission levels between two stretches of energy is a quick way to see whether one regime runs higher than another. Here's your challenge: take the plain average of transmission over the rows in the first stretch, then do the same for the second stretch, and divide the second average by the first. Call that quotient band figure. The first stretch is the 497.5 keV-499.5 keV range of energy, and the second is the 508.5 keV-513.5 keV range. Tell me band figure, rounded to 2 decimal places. 1.36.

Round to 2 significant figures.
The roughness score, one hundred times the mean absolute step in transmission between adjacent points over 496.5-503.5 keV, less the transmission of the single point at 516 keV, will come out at 91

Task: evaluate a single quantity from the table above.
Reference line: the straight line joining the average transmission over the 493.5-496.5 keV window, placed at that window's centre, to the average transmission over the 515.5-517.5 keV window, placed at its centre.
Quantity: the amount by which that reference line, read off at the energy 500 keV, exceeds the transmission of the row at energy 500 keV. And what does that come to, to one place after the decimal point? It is -3.5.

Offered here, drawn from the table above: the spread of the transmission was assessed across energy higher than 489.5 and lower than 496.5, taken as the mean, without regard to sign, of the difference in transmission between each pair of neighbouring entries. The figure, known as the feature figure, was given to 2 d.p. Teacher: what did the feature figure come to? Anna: 1.13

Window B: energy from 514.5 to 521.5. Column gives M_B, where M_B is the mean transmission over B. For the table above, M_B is 34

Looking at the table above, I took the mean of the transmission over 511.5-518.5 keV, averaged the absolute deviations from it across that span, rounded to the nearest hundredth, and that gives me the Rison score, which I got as 0.84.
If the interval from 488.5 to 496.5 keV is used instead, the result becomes 1.32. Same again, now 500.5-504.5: 1.18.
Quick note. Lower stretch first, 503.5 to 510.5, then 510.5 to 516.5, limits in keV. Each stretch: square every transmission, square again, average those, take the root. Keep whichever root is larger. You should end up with 1080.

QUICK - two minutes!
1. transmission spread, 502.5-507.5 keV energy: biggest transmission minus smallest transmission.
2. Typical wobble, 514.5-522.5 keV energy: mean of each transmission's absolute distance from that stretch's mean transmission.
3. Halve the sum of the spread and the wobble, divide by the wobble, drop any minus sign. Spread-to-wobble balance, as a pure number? 1.8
